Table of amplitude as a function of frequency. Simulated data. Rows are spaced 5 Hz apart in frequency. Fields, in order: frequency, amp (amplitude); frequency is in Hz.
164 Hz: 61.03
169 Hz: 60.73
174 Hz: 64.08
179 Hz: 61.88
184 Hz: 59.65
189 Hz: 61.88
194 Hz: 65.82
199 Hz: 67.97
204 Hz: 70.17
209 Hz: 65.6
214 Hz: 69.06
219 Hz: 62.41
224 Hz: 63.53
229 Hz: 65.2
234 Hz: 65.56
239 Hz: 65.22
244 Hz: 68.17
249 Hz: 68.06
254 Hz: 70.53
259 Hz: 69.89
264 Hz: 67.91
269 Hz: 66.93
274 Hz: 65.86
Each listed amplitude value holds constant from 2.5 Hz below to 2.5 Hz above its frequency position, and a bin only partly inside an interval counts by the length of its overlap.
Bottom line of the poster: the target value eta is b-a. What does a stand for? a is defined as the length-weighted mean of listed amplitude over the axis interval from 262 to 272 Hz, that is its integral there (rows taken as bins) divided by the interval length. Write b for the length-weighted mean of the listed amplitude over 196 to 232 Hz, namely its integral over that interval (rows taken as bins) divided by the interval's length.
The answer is -1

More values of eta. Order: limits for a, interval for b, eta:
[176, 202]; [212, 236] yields 1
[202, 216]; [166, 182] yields -6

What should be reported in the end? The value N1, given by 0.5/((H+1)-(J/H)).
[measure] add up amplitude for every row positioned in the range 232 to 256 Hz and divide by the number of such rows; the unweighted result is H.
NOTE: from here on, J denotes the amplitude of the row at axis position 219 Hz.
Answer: 0.0074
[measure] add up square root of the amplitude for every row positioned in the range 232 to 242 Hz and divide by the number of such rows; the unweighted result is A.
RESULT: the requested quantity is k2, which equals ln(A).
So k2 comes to 2.09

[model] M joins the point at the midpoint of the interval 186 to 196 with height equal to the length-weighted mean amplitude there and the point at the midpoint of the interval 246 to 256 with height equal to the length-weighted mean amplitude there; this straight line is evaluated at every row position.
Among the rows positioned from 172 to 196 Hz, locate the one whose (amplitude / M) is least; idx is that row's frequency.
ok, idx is 184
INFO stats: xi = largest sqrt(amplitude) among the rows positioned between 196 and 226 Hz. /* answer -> 8.38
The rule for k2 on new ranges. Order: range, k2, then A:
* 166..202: 2.07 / 7.94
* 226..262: 2.11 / 8.22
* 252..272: 2.12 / 8.30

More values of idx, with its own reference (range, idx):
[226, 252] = 239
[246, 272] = 269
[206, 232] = 219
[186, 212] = 189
